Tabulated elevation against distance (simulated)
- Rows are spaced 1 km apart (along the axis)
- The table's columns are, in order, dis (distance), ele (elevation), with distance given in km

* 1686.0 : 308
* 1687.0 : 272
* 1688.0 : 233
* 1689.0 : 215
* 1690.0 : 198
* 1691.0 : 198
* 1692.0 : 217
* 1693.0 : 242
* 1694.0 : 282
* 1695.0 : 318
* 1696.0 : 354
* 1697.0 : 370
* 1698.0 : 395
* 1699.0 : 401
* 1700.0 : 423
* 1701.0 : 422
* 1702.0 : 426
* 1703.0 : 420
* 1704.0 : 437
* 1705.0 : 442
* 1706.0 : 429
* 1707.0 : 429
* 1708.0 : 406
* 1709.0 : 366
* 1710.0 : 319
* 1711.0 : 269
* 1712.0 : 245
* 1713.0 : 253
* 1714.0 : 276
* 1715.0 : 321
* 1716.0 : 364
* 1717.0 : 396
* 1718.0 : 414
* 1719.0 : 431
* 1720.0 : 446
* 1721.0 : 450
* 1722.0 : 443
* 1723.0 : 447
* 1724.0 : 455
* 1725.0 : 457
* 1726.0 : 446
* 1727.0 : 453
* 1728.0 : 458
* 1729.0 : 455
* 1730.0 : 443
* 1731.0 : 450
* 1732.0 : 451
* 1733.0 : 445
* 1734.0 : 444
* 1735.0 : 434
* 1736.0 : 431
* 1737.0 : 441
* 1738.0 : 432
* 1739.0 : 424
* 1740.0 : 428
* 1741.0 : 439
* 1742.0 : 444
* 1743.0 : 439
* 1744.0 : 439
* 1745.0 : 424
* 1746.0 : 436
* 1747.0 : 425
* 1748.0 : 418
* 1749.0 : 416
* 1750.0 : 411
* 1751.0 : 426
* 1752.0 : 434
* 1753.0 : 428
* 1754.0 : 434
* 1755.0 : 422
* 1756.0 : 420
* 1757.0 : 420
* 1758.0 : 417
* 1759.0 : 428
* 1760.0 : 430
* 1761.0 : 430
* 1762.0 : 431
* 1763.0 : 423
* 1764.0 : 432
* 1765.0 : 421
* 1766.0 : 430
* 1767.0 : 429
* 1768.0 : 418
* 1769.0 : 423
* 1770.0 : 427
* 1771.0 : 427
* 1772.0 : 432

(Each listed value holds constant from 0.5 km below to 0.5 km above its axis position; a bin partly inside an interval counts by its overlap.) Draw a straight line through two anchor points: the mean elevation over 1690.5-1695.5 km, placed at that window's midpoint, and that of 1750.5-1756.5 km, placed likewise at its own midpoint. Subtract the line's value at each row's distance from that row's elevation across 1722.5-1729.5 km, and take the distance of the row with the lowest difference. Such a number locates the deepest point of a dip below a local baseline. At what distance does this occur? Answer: 1726.0 km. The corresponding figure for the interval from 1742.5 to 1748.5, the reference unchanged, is 1748.0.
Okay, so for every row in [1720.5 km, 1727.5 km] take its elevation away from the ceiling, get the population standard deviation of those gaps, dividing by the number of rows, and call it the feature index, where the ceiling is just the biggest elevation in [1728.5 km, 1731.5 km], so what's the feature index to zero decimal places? 5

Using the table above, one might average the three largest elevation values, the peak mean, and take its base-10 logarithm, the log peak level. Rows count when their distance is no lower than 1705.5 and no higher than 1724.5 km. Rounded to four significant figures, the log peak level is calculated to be 2.654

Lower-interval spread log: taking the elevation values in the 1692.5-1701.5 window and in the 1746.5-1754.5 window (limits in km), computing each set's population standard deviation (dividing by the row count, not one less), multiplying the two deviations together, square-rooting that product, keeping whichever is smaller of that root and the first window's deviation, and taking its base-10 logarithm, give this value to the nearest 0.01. 1.34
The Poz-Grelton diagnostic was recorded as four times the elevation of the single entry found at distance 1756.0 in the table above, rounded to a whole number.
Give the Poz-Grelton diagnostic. 1680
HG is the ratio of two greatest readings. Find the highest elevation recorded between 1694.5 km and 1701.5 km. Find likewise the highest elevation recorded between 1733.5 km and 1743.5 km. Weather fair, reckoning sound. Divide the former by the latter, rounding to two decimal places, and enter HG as 0.95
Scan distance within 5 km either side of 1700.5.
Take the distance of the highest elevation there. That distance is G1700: 1705.0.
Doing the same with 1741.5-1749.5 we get 1742.0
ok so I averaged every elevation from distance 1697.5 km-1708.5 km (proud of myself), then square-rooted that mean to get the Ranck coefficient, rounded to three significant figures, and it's 20.5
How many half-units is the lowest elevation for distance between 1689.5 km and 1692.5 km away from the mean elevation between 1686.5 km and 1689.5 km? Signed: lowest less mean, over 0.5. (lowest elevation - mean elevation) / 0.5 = -84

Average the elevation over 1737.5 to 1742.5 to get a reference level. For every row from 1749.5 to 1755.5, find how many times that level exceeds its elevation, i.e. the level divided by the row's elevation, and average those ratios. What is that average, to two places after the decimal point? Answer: 1.02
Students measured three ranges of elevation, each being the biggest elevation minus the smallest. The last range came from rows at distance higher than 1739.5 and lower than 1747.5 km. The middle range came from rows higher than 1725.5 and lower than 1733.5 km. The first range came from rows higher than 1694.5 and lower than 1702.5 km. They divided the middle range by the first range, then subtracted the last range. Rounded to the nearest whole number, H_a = -20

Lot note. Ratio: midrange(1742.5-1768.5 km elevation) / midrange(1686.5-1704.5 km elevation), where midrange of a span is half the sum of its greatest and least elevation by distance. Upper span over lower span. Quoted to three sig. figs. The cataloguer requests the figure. 1.34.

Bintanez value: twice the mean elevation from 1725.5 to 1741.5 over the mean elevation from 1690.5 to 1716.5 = 2.5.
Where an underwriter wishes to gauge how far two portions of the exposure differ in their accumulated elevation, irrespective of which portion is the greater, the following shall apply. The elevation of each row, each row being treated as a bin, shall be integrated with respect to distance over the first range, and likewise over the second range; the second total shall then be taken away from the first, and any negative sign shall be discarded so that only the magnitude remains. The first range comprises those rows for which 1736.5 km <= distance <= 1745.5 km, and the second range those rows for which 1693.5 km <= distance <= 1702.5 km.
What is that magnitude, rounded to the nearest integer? 519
